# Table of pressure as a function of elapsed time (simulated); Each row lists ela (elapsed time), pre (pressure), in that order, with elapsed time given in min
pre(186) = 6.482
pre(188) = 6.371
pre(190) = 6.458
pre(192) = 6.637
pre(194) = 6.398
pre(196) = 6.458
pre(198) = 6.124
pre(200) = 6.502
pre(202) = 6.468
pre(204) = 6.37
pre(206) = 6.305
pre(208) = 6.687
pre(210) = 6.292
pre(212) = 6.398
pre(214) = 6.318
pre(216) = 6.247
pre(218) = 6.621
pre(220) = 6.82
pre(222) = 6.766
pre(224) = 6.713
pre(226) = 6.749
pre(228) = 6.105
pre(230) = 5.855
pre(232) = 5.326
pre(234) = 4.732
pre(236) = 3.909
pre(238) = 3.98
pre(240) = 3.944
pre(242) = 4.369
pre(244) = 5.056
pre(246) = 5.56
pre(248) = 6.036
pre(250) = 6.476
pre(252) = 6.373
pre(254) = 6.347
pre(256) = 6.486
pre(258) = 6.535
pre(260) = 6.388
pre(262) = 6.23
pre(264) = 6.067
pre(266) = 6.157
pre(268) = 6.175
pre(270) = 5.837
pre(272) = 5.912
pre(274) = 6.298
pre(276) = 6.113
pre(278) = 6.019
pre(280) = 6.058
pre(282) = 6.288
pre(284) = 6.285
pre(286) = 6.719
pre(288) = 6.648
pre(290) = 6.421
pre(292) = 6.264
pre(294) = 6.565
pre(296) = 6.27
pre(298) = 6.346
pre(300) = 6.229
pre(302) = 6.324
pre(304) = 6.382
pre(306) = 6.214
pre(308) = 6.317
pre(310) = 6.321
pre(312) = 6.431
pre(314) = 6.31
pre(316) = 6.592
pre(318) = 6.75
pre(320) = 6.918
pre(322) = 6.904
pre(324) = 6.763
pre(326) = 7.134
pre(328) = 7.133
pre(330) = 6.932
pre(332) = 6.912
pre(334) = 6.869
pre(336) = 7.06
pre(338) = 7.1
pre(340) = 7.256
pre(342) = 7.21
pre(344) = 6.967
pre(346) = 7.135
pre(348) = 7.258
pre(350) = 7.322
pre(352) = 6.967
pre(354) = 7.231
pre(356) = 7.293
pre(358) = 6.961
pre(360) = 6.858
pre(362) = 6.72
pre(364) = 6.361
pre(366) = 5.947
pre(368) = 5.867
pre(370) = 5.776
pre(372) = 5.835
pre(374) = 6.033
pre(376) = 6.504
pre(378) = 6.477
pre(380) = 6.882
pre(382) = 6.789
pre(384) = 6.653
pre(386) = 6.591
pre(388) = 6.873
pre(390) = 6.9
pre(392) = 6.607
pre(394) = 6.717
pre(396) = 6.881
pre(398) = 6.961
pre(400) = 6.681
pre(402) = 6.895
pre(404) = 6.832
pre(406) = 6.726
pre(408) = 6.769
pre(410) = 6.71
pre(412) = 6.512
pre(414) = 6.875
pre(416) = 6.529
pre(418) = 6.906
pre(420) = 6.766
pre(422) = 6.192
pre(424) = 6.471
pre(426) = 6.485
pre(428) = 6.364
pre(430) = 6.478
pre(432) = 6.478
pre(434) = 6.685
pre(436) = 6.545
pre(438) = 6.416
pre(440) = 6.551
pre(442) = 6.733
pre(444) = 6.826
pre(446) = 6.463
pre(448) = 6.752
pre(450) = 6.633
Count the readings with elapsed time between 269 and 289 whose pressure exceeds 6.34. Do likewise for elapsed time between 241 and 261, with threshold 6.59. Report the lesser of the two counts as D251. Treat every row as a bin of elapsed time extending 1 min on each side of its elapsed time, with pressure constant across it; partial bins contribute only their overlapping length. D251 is 0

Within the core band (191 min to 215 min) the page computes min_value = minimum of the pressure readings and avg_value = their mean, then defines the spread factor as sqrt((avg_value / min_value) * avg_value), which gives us 2.59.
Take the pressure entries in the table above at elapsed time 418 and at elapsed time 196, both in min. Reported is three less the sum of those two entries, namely -10.4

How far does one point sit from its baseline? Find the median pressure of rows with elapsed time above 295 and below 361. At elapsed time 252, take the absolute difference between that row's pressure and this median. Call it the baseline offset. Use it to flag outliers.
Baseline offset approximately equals 0.54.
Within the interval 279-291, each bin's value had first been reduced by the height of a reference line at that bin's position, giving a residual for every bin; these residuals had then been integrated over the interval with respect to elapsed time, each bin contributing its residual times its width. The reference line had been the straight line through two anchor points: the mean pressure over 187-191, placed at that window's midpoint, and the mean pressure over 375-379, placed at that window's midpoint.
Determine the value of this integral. -1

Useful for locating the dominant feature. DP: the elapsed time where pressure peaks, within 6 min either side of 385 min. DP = 390 min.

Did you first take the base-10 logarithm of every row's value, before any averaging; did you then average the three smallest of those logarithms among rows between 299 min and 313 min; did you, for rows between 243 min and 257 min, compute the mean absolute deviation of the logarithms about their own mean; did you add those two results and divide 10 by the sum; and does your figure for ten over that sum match 12.1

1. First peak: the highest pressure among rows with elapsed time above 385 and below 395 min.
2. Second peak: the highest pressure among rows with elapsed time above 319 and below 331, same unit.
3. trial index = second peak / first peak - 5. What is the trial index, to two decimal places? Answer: -3.97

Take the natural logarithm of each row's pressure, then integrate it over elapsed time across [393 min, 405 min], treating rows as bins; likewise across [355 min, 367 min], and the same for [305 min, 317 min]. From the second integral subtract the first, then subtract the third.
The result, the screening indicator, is -22.5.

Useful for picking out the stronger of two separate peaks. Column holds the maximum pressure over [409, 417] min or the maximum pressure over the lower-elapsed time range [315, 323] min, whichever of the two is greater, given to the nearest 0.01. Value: 6.92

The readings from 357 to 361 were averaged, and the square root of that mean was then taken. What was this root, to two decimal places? 2.63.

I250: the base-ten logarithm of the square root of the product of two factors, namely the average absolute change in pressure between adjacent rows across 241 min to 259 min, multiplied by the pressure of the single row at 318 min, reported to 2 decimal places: 0.16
